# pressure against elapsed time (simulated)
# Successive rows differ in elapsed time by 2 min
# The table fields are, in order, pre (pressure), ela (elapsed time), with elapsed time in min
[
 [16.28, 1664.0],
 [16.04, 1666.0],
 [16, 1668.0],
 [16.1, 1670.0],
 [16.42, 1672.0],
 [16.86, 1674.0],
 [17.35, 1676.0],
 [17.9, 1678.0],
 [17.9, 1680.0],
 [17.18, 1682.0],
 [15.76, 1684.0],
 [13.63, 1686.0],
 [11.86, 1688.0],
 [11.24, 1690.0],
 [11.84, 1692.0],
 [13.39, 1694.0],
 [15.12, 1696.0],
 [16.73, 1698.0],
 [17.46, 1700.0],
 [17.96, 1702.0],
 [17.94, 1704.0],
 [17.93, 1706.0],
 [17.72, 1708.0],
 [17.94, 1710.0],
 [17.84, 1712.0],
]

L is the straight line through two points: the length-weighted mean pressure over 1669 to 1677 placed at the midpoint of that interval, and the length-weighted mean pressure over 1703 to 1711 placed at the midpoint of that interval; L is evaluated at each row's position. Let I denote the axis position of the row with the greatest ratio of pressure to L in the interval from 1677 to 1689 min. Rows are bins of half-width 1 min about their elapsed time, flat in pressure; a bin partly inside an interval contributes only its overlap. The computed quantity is 1678.0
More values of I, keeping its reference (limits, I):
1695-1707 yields 1702.0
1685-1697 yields 1696.0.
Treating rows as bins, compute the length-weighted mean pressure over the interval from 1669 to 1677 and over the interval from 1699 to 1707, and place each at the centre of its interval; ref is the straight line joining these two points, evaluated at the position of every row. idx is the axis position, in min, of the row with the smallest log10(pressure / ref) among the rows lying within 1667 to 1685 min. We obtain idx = 1684.0 min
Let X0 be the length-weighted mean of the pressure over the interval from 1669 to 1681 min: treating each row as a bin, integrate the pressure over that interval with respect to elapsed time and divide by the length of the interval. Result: 17.1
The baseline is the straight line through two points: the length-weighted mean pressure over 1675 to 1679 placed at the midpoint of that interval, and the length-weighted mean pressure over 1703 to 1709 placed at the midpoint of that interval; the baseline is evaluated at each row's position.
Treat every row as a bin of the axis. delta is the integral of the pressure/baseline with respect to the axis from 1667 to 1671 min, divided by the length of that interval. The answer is 0.91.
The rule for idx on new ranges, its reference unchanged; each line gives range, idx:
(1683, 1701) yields 1690.0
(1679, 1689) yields 1688.0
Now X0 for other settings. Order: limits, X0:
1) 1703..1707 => 17.9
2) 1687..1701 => 13.9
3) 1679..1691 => 14.6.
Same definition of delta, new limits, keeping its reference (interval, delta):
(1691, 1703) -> 0.87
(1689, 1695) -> 0.68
